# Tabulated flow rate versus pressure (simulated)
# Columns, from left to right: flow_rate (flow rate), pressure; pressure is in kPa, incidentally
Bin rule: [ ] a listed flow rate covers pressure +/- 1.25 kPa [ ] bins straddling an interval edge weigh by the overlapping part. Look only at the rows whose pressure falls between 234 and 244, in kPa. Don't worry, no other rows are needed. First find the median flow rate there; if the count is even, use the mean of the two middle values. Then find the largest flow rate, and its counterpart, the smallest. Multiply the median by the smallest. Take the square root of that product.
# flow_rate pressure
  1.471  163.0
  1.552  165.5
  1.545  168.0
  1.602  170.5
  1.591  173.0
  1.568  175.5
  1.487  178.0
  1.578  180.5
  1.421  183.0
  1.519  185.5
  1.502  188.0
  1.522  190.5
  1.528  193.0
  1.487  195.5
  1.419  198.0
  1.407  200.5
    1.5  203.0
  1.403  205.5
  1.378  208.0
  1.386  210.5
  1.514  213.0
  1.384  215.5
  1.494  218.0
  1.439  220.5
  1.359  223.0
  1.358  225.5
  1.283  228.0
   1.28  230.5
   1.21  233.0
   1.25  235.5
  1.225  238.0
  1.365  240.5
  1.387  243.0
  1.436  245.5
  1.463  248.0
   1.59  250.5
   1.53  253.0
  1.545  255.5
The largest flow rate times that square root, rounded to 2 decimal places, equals 1.76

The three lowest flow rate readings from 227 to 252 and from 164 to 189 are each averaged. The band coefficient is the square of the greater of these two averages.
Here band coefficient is 2.16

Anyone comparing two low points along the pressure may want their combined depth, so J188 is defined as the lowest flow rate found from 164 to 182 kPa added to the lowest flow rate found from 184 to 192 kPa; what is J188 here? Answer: 2.99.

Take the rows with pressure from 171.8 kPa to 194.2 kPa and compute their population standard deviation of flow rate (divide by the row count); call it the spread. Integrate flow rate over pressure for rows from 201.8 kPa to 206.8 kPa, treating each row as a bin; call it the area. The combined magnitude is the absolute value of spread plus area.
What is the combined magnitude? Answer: 7.3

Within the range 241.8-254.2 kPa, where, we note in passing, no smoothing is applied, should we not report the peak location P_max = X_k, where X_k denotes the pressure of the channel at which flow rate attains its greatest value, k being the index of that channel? 250.5 kPa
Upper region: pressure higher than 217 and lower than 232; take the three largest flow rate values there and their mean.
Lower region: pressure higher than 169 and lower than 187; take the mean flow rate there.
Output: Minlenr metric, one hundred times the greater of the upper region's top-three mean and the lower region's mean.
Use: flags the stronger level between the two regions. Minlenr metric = 154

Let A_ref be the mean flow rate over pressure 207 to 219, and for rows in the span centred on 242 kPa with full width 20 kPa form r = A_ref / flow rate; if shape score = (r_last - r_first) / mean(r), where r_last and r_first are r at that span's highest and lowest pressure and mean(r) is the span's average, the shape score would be -0.27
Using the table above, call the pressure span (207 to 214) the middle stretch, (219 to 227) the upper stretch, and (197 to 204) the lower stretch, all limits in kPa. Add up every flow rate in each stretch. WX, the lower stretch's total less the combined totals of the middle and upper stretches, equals -4.11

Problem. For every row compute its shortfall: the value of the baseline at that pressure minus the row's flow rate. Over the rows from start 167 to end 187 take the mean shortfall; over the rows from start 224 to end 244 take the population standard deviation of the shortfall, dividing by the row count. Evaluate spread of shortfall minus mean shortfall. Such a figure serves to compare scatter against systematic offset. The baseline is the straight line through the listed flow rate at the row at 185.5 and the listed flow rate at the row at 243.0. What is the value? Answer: 0.067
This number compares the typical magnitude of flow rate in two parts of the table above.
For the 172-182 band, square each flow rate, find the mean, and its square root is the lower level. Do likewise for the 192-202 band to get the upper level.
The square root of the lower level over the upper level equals 1.03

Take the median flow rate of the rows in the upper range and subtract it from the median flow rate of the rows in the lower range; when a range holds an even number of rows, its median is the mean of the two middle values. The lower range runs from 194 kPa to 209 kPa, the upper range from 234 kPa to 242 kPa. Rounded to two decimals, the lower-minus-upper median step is 0.16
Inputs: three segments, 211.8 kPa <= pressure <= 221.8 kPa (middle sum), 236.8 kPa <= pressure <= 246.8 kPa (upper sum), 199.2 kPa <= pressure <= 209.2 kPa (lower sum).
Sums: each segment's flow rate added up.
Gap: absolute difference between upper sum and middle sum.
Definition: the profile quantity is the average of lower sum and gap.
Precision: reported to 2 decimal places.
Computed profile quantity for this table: 3.05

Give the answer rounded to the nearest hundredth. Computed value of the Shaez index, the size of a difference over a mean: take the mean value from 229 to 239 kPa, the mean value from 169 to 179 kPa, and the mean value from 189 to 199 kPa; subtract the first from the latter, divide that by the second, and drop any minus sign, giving 0.16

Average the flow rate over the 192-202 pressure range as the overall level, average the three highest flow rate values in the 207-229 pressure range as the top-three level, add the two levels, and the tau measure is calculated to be 2.94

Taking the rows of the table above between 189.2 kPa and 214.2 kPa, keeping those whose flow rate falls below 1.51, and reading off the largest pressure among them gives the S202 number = 210.5 kPa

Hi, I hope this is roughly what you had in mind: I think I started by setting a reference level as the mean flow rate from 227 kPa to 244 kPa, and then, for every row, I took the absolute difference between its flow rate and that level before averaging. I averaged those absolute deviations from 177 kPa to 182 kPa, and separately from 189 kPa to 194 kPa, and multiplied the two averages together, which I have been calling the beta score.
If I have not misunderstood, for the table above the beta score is 0.059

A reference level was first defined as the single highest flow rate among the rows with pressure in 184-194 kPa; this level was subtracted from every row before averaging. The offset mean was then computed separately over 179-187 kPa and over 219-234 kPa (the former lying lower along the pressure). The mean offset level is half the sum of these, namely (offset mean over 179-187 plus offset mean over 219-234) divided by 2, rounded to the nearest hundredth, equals -0.11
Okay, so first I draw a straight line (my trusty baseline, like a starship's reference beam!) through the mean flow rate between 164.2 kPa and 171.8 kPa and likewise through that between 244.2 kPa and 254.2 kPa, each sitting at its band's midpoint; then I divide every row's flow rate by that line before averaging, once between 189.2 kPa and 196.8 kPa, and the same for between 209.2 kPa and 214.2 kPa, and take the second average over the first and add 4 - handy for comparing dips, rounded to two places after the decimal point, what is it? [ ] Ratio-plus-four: 4.97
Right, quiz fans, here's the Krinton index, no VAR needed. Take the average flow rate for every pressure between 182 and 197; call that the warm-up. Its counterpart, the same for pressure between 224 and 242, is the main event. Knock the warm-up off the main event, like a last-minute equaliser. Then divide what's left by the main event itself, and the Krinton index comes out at -0.17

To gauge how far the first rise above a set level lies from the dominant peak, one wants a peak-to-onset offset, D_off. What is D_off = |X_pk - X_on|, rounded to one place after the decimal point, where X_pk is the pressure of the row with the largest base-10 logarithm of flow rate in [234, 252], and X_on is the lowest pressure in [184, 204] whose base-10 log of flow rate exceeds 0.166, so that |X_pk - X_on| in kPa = 65.0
